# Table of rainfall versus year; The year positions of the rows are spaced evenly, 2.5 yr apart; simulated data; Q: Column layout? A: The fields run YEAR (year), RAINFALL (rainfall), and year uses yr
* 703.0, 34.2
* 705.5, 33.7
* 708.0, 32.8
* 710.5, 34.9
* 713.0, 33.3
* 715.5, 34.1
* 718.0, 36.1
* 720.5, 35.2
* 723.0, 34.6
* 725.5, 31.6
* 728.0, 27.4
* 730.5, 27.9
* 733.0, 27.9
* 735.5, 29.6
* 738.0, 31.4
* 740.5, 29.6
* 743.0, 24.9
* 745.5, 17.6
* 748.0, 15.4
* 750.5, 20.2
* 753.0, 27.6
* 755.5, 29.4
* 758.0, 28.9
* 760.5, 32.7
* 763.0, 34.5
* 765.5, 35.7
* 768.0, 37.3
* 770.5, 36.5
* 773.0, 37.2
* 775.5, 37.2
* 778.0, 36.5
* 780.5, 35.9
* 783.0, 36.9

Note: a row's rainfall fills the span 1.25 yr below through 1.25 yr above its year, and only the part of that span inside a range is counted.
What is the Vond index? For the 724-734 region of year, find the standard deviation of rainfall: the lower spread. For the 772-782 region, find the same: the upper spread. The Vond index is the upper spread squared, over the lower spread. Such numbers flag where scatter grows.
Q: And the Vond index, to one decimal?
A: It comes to 0.2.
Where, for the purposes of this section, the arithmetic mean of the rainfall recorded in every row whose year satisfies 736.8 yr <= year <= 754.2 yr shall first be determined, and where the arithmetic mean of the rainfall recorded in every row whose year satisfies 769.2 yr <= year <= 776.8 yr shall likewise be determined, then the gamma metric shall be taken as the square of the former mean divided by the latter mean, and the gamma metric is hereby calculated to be 15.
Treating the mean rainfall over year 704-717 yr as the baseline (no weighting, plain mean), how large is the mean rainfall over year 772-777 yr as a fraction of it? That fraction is 1.1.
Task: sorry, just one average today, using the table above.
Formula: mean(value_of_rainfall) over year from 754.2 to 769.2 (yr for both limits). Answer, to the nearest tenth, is 33.1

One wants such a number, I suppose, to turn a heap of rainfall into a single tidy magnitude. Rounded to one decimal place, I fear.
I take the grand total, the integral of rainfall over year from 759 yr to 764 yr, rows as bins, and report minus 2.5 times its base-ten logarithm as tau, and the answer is -5.6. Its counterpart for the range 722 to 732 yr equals -6.2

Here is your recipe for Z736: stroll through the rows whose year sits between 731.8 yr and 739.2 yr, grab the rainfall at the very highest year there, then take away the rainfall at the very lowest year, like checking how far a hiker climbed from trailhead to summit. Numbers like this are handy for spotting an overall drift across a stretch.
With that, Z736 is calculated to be 3.5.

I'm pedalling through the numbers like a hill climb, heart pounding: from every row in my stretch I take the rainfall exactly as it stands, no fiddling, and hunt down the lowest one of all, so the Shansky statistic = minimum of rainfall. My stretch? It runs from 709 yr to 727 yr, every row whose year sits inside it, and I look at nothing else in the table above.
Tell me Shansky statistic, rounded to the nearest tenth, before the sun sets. 31.6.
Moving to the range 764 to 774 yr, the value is 35.7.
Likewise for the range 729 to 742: 27.9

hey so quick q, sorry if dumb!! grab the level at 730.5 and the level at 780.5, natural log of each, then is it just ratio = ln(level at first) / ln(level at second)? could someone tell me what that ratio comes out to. 0.930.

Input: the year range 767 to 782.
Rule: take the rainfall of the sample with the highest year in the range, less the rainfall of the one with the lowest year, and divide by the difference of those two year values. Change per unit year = -0.11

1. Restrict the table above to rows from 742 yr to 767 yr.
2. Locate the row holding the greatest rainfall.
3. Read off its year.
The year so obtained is 765.5 yr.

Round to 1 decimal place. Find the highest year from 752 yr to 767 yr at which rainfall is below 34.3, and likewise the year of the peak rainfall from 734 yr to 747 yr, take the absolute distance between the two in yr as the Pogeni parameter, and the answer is 22.5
